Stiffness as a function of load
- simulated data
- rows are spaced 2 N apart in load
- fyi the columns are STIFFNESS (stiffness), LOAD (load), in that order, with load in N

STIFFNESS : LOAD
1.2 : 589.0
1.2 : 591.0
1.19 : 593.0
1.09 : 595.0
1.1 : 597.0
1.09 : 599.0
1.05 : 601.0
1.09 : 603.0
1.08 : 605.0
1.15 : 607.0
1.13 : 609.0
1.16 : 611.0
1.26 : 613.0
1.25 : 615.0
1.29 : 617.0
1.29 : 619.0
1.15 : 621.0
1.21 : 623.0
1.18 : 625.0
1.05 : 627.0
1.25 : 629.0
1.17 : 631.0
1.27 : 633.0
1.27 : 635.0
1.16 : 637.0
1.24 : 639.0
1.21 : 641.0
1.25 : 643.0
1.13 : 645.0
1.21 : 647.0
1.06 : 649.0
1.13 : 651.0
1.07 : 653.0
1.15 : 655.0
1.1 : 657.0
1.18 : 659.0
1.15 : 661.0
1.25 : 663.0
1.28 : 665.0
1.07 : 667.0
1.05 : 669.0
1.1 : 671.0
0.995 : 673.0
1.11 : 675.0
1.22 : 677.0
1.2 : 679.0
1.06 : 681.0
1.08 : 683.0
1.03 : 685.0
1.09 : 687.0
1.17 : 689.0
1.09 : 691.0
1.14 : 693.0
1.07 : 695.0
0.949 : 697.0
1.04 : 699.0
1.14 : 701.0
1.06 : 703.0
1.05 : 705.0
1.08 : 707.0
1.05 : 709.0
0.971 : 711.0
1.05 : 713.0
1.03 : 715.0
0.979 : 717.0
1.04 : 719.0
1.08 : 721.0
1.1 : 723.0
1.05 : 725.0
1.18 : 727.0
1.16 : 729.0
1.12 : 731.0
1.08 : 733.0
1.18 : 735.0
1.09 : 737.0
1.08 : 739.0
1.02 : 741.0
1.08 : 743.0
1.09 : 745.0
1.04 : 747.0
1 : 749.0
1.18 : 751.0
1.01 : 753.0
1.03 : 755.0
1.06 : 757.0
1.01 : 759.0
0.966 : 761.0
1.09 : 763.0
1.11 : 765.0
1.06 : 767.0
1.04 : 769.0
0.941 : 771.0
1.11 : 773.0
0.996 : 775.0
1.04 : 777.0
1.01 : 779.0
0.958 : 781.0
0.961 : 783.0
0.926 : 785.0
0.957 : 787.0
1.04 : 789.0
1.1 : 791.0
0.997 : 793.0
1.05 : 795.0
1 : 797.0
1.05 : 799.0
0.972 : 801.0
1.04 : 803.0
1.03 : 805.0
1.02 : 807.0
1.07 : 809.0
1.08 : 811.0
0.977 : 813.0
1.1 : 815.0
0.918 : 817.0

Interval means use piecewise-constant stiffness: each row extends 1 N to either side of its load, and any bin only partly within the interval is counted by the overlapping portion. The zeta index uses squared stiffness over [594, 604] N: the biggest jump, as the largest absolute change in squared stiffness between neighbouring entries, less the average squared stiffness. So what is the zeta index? -1.09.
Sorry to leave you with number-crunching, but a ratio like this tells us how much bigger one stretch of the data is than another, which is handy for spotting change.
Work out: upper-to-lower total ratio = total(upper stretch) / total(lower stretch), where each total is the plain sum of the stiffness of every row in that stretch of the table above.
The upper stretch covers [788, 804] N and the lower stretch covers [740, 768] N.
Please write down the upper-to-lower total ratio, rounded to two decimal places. 0.56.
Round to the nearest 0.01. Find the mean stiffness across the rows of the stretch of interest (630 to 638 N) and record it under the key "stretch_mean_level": 1.22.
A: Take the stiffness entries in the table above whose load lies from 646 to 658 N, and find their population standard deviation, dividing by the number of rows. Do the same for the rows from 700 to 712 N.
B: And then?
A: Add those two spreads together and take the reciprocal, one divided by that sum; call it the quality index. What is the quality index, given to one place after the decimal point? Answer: 9.9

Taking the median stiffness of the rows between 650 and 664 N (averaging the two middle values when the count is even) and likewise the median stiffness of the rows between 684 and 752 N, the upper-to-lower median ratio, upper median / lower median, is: 0.939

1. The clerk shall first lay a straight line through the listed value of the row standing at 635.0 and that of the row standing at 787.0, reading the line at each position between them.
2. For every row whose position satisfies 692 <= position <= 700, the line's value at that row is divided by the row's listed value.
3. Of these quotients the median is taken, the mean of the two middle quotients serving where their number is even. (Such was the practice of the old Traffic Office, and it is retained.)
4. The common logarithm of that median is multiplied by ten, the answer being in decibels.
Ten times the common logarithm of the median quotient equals 0.3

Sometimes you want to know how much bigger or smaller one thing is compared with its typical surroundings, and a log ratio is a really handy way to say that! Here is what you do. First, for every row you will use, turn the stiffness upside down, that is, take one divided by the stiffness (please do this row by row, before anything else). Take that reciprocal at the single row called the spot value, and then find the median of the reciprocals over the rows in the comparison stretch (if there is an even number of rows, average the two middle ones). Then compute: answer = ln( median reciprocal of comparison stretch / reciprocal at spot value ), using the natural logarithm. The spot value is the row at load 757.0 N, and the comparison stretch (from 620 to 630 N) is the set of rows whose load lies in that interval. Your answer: -0.11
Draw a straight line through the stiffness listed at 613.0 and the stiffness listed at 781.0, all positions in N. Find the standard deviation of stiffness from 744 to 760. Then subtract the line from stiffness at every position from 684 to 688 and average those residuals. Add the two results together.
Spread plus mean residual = -0.01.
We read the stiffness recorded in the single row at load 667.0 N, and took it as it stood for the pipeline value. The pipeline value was 1.07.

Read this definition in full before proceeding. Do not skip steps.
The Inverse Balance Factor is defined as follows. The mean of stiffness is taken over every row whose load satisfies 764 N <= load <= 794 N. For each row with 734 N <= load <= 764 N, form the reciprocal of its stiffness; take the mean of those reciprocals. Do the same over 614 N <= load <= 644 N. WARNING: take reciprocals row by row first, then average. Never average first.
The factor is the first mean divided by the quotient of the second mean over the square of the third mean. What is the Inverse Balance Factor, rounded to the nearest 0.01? 0.73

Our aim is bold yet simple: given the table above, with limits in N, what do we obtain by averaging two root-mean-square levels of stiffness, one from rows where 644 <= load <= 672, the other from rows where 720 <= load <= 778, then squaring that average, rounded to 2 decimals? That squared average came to 1.22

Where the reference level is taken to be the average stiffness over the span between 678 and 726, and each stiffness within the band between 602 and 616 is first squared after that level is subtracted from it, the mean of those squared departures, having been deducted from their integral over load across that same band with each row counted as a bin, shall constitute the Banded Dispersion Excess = 0.17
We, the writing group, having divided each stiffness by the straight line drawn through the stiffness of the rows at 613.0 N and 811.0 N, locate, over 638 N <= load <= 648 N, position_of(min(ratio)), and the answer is 645.0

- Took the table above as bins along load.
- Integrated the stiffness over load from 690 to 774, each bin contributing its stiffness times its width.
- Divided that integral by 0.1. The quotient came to 894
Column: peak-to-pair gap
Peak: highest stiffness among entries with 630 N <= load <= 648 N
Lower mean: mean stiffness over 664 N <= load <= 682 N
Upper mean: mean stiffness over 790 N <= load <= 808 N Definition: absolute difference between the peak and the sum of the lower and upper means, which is 0.88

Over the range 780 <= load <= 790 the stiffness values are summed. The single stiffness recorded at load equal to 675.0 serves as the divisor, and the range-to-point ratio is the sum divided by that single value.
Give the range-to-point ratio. 4.36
